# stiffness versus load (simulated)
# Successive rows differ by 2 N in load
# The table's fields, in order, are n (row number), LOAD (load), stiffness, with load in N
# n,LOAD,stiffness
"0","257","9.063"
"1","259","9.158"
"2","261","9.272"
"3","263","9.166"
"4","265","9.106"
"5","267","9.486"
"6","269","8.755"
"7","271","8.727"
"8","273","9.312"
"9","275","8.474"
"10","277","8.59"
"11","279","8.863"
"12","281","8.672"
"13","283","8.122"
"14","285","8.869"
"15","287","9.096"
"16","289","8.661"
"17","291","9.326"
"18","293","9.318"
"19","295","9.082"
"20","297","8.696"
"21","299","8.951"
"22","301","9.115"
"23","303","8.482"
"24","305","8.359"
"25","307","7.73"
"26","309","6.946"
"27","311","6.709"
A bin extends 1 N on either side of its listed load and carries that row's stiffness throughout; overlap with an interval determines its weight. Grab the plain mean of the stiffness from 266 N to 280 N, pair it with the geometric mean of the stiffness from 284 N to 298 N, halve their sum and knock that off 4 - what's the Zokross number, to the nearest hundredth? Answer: -4.95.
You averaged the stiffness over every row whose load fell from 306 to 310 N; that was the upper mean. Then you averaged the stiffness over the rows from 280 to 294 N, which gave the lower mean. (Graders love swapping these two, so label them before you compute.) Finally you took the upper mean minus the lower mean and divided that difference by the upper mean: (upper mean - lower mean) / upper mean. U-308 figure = -0.21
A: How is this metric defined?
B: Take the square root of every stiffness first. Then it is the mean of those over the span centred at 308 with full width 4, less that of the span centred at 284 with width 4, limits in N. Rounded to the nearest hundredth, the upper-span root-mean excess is -0.21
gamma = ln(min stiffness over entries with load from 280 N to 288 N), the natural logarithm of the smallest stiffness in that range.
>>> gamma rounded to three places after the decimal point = 2.095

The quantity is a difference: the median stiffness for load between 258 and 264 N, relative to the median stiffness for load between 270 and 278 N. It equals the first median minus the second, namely 0.5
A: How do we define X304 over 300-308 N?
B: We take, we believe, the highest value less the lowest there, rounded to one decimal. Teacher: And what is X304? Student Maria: 1.4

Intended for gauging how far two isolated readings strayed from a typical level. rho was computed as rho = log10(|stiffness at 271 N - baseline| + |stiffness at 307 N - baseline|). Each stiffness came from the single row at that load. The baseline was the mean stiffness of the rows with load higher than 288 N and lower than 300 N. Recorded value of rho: 0.19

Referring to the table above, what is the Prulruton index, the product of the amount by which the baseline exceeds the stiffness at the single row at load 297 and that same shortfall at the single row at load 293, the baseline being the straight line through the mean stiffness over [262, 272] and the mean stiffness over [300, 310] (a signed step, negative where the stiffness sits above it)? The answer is 0.3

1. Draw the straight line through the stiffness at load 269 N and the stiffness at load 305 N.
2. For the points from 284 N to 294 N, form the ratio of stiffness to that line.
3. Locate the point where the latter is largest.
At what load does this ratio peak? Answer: 293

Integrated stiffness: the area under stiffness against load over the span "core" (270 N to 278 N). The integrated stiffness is 70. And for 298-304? 53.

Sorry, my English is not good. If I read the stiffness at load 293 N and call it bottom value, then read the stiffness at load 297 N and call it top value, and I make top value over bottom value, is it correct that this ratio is 0.93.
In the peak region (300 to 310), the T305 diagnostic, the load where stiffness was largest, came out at 301 N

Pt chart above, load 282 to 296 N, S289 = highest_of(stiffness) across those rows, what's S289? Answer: 9.326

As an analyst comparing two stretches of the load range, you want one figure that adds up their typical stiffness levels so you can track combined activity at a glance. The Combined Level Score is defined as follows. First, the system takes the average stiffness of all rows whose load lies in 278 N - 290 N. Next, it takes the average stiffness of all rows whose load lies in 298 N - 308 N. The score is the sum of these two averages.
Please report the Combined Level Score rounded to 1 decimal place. 17.2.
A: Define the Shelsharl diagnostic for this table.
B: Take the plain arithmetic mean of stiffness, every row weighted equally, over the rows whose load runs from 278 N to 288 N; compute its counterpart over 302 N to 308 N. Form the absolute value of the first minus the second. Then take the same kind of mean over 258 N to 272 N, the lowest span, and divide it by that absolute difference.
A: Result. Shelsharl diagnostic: 17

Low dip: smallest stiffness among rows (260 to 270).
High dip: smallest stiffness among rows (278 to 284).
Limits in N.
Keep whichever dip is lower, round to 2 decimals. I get 8.12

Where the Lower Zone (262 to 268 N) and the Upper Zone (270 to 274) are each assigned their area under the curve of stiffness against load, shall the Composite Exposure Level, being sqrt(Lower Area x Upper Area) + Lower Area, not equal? 100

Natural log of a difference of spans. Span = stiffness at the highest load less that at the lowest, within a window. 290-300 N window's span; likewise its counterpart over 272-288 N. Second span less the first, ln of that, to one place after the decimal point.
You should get -1.8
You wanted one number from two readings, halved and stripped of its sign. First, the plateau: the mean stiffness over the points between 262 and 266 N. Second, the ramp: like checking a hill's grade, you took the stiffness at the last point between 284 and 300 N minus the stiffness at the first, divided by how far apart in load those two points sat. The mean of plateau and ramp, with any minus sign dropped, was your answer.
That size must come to 4.57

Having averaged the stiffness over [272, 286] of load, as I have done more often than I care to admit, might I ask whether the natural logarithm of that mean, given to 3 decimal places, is 2.163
